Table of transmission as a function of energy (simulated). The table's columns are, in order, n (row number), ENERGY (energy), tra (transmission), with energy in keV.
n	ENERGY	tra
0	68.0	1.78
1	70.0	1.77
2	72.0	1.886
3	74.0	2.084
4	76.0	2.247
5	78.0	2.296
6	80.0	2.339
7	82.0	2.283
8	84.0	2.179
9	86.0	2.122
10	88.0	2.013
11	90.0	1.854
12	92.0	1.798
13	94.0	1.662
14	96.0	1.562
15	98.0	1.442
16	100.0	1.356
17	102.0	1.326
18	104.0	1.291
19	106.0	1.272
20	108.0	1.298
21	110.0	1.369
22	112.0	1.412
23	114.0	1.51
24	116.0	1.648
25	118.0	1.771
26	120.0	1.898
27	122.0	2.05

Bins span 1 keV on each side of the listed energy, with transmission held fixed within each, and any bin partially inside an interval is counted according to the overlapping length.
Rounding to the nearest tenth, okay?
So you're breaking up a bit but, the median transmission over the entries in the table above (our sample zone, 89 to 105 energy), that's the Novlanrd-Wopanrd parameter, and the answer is 1.5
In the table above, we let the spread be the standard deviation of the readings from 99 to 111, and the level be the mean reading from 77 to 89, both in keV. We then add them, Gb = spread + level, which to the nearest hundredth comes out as 2.24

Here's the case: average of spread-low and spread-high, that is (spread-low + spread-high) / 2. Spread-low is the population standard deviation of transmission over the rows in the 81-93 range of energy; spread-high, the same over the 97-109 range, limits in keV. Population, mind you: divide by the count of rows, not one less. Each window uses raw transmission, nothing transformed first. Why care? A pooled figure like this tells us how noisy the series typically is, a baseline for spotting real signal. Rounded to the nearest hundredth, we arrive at 0.11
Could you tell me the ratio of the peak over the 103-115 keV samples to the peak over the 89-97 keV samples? 0.81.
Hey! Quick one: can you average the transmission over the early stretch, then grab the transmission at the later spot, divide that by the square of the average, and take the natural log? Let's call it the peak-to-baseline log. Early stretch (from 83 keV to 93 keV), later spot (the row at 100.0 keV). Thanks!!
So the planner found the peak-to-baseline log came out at -1.1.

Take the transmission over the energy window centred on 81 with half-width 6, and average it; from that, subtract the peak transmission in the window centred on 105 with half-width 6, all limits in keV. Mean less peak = 0.88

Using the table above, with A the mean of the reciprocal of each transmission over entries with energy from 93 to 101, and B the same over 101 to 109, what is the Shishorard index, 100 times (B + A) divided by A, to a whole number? 215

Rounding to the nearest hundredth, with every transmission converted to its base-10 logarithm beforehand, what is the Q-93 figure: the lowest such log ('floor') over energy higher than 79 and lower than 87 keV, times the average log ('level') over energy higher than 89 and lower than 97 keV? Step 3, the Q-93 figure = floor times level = 0.08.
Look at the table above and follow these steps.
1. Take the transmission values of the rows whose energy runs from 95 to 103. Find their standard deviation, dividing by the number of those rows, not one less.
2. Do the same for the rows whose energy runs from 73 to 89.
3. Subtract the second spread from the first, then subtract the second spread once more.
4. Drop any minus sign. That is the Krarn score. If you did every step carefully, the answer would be 0.12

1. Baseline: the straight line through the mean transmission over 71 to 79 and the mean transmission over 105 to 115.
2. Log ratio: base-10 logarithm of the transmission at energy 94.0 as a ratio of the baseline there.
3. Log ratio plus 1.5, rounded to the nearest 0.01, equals 1.49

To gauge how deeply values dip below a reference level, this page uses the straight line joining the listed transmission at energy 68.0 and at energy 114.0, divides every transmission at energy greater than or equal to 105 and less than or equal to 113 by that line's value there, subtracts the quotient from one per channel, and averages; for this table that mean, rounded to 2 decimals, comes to 0.13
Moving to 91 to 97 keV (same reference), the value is -0.03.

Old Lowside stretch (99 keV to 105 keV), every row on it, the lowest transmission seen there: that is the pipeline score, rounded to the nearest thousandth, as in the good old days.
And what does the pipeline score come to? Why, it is 1.291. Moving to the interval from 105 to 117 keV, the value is 1.272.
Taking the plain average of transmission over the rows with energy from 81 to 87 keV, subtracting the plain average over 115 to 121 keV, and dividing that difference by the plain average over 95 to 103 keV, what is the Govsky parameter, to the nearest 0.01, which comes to 0.30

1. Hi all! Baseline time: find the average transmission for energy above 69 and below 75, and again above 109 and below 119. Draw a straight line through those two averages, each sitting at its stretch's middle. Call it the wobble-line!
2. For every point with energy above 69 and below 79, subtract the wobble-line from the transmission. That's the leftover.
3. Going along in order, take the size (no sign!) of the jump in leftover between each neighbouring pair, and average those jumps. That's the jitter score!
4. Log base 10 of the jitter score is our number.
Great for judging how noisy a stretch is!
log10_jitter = -0.83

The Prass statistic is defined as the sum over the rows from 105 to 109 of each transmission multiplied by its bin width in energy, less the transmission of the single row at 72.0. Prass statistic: 3.3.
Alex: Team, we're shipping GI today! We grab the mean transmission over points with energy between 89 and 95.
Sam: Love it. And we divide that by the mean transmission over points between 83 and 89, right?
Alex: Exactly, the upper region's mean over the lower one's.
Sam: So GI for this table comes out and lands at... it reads 0.84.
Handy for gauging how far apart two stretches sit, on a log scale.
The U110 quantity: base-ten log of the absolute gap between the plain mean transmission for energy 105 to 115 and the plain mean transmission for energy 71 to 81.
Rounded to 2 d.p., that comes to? -0.10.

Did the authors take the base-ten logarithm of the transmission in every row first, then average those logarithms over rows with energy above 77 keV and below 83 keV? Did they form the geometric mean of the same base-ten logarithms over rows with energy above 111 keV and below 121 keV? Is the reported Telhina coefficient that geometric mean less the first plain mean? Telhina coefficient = -0.15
